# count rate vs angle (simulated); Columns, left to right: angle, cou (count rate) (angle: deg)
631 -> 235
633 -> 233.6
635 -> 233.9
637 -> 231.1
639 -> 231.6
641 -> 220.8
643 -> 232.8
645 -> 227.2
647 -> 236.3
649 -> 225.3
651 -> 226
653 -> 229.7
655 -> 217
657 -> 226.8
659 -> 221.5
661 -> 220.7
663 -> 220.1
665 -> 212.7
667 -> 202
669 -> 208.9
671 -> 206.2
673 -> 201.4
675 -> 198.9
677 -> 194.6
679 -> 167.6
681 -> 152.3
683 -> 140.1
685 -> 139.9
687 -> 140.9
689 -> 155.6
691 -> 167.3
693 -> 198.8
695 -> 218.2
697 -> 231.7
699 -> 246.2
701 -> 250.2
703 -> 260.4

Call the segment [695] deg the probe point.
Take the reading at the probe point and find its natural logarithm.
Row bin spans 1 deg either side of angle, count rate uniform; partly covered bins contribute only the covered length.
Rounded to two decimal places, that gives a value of 5.39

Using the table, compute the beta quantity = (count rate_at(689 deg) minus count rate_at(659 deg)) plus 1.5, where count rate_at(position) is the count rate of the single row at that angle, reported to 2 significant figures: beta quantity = -64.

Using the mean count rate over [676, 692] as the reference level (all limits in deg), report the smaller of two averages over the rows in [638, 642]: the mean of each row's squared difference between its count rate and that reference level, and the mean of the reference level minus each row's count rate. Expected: -69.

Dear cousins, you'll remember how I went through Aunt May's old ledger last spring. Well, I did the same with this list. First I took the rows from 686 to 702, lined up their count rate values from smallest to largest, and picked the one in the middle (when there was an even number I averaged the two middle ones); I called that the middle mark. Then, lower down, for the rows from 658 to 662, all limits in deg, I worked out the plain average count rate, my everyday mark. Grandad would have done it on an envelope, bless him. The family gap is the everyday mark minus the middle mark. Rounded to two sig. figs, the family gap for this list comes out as 13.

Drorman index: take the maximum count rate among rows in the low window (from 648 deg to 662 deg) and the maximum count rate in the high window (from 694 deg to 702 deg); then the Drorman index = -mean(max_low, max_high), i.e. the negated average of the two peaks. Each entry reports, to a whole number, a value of -240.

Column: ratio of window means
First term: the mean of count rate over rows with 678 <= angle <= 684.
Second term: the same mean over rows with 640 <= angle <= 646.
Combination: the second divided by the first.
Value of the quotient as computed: 1.48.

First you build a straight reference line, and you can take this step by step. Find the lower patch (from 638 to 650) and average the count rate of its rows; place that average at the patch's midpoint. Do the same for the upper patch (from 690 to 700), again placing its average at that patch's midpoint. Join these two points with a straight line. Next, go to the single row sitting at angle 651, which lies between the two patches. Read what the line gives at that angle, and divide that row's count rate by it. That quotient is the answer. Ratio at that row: 0.997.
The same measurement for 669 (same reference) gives 0.946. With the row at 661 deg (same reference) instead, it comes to 0.988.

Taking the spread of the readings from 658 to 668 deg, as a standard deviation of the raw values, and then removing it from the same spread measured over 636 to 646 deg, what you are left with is -3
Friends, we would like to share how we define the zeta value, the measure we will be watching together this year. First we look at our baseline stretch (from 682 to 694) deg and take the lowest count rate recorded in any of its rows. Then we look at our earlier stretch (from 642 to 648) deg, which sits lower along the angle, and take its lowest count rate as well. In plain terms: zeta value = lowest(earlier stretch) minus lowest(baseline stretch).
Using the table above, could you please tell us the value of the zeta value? 87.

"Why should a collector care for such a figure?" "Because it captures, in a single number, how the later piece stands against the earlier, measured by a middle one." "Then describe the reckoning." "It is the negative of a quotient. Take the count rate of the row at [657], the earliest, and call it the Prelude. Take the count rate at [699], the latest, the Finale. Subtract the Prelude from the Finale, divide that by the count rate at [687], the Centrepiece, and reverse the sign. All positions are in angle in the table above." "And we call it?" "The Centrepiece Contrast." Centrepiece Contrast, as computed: -0.14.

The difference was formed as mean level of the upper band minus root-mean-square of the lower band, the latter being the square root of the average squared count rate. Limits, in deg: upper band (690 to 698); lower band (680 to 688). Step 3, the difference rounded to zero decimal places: 61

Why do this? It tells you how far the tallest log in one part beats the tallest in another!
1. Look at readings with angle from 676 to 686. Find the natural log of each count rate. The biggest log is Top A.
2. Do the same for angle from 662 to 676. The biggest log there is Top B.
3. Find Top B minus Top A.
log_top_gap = 0.12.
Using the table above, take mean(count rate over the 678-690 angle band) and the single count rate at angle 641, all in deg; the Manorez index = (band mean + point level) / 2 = 185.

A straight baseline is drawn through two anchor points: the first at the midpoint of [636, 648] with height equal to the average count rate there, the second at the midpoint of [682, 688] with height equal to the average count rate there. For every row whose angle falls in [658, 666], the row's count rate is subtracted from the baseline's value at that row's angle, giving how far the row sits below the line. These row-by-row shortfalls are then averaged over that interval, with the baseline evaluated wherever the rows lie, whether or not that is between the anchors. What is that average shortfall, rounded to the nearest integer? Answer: -30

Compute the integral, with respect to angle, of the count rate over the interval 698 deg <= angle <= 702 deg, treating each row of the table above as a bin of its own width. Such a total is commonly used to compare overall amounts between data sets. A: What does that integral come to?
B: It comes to 993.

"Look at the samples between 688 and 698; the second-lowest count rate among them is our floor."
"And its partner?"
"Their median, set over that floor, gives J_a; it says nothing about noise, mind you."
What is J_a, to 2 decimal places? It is 1.19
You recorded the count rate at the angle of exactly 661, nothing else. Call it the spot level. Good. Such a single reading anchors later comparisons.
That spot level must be 220.7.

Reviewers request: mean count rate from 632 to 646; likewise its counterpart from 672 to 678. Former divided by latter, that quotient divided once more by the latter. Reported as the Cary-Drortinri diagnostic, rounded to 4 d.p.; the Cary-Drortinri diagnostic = 0.0059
